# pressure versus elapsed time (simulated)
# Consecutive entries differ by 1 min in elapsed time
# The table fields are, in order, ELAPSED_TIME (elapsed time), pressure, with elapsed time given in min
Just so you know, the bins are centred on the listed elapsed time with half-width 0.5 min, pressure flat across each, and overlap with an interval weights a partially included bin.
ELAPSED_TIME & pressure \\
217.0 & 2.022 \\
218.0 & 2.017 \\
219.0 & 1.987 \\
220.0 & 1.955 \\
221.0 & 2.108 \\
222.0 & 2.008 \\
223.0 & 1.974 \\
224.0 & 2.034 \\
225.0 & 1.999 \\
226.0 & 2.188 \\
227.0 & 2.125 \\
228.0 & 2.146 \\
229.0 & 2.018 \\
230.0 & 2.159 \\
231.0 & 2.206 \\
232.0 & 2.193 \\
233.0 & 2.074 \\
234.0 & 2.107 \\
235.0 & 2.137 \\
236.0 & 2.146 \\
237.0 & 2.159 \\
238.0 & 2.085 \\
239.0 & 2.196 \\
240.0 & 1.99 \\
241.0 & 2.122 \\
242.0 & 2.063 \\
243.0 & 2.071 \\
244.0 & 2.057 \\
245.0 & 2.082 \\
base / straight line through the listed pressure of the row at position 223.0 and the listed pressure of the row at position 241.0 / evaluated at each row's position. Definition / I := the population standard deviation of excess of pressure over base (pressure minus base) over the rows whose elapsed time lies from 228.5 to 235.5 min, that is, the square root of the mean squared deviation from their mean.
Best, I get 0.062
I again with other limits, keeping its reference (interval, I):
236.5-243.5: 0.072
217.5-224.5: 0.047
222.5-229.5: 0.071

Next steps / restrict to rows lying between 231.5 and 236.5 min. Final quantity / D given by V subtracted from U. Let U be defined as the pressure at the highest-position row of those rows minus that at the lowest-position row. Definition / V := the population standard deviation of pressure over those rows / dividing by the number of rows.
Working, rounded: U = -0.047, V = 0.04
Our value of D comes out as -0.087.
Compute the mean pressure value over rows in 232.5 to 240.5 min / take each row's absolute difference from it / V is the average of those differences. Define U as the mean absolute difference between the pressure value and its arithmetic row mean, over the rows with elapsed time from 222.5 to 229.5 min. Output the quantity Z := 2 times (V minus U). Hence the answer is -0.048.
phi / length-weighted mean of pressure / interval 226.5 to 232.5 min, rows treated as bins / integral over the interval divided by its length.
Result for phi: 2.141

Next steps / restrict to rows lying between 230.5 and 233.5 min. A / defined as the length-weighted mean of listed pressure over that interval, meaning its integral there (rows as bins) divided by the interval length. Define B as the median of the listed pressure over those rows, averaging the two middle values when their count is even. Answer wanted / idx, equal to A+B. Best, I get 4.35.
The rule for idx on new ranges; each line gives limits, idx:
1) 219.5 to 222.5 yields 4.03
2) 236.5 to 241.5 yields 4.23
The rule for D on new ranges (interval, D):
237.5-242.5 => -0.090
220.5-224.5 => -0.123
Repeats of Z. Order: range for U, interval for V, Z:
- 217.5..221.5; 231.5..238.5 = -0.023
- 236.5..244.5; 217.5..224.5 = -0.029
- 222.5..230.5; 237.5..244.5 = -0.061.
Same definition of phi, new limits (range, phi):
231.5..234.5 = 2.125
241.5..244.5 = 2.064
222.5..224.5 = 2.004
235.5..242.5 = 2.109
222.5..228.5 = 2.078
